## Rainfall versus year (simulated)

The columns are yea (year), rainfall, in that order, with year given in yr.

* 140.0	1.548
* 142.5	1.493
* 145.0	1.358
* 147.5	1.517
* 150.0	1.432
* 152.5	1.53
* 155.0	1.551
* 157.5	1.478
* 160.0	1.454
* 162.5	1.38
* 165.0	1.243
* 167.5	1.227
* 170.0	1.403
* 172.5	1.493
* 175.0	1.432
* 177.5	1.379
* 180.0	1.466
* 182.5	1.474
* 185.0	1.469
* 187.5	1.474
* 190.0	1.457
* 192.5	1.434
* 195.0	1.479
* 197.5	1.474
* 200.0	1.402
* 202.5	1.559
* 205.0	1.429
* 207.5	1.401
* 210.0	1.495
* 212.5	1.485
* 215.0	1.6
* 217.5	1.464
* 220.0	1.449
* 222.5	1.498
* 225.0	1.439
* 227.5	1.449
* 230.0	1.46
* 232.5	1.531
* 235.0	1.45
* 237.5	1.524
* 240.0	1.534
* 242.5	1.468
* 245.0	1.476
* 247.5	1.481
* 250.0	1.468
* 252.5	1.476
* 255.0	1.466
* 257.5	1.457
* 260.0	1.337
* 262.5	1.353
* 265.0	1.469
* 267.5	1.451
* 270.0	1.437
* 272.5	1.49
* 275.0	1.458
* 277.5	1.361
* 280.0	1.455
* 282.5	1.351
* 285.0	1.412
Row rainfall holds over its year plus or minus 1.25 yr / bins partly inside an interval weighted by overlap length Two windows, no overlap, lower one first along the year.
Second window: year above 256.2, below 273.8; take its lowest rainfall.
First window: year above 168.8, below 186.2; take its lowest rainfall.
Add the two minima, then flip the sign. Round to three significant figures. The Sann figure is -2.72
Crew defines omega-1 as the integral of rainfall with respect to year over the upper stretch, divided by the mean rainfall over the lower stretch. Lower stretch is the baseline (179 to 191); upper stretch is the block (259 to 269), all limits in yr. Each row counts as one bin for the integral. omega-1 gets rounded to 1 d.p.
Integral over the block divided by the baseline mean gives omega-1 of 9.6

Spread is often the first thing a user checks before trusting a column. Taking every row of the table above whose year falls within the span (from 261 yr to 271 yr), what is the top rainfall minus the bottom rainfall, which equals 0.116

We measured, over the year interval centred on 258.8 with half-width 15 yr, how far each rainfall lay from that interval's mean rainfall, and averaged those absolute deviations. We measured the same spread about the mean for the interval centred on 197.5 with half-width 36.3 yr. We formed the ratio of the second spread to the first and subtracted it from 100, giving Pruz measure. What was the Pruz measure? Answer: 98.6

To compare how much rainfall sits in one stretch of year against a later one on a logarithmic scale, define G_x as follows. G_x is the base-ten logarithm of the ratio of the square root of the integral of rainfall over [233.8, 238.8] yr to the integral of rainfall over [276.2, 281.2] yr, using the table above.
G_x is -0.412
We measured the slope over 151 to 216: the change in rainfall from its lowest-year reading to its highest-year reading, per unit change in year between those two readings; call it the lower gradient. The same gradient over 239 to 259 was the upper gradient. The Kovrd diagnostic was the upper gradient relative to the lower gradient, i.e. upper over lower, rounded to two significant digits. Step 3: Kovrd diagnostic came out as -3.9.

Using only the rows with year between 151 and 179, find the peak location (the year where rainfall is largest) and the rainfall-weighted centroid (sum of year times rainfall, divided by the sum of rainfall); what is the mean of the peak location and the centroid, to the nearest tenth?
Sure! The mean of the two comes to 159.9 yr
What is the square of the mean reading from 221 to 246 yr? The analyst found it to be 2.20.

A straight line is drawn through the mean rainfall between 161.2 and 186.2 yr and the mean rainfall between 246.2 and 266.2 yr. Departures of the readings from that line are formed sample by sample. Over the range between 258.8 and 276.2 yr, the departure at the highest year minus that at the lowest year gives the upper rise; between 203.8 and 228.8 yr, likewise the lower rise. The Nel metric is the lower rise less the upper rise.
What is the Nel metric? -0.1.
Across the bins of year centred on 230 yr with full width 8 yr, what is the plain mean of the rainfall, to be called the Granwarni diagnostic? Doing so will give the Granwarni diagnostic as 1.48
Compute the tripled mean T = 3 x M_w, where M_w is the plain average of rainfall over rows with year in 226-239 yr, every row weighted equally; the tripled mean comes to 4.45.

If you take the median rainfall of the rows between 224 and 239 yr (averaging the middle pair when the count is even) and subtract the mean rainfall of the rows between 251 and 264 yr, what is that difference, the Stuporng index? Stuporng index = 0.04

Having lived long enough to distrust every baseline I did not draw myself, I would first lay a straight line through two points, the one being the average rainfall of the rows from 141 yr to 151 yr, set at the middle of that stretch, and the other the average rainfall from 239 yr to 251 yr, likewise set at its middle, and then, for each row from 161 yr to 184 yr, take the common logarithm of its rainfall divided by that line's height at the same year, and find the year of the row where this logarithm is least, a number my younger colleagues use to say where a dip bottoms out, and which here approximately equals 167.5 yr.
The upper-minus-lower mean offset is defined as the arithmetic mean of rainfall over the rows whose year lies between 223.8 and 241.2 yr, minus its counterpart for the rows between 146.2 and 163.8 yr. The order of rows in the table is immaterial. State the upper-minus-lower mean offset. 0.01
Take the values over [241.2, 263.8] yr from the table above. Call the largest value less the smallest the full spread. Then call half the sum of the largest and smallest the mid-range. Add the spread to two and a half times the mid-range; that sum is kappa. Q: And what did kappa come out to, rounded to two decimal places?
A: 3.67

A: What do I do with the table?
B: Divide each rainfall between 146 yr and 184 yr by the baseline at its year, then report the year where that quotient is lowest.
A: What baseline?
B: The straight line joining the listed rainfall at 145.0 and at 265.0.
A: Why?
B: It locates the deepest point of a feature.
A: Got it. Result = 167.5 yr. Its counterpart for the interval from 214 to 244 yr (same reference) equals 225.0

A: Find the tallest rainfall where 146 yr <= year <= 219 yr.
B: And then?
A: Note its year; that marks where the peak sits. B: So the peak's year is 215.0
